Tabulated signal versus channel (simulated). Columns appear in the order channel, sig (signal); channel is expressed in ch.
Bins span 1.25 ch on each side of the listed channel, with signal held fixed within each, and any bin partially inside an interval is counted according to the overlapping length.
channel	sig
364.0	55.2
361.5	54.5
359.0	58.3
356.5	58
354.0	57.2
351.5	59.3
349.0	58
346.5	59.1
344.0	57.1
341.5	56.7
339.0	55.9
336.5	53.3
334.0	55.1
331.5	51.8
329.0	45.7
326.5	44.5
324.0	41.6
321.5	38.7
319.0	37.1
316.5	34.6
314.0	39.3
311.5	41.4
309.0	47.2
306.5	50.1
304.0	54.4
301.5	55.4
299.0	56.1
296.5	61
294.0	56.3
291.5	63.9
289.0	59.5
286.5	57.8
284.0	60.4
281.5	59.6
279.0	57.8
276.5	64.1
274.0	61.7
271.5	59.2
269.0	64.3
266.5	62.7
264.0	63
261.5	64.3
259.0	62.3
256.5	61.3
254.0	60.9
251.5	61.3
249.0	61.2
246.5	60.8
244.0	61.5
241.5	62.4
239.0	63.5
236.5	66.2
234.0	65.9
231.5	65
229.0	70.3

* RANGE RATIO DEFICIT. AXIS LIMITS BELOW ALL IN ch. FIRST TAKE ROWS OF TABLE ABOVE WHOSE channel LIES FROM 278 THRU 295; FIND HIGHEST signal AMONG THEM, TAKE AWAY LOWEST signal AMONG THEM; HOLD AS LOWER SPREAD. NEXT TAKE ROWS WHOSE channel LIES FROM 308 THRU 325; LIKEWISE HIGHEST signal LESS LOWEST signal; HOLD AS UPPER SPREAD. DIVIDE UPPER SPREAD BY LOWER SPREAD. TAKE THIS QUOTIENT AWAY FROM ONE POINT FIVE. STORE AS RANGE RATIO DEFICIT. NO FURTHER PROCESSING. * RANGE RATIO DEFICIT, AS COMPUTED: -0.16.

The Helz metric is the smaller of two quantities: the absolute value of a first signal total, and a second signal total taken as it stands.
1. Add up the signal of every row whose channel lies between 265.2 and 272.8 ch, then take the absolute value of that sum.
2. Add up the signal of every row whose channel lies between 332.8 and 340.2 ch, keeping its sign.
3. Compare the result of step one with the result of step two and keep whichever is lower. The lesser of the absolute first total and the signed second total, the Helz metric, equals 164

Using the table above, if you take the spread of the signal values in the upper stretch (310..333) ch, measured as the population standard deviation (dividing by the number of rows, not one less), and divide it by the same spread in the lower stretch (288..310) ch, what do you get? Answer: 1.0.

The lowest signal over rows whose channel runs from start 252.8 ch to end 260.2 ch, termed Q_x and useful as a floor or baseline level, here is 60.9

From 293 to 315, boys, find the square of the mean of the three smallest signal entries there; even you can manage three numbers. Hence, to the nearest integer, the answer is 1818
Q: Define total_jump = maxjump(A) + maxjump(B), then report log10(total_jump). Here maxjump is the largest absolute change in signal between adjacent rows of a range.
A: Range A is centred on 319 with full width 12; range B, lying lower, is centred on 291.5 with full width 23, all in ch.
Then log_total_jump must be 1.09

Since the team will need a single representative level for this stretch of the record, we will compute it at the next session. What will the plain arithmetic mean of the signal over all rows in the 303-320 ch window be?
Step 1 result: 43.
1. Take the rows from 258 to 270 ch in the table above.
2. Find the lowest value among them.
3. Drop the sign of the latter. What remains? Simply 62.3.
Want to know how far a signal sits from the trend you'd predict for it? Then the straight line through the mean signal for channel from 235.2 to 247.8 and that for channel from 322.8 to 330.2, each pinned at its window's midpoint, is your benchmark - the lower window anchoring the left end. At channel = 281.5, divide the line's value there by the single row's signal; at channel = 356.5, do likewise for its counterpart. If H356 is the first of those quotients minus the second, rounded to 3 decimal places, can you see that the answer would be 0.263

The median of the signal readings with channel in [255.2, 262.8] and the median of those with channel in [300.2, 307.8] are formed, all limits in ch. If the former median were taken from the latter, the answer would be -8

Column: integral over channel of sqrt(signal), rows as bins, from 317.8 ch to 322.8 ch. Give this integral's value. 30.8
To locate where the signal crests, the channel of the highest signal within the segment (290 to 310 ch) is 291.5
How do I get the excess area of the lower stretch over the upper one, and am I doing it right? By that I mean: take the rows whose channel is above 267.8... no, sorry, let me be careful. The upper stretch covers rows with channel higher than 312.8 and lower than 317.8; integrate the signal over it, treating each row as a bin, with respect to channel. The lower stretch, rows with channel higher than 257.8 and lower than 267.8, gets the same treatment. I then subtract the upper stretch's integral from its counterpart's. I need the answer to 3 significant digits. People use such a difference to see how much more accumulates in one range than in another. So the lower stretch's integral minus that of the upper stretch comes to 446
